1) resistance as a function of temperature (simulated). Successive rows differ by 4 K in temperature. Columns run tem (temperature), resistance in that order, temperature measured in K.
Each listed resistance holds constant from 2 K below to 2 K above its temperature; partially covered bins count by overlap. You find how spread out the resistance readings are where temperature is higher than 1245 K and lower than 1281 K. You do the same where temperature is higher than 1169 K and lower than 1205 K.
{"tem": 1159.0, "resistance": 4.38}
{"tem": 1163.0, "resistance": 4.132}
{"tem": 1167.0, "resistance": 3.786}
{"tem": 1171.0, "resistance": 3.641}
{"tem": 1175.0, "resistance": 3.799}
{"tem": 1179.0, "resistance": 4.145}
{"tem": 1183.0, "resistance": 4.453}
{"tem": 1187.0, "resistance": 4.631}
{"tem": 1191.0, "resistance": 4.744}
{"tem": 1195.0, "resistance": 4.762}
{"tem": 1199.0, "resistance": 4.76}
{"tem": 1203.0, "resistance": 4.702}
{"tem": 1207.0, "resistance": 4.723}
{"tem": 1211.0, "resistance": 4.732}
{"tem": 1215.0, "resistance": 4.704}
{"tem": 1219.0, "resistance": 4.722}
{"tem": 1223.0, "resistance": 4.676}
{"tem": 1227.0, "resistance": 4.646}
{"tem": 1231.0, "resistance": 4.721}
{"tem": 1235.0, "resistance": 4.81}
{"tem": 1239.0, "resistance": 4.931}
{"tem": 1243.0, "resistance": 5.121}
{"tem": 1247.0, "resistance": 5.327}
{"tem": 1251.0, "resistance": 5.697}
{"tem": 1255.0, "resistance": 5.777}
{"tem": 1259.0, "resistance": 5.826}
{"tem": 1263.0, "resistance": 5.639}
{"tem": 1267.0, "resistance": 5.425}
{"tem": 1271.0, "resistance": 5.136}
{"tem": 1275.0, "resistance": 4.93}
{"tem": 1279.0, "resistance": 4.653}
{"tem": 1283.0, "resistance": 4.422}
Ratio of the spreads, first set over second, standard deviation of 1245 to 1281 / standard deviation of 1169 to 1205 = 0.9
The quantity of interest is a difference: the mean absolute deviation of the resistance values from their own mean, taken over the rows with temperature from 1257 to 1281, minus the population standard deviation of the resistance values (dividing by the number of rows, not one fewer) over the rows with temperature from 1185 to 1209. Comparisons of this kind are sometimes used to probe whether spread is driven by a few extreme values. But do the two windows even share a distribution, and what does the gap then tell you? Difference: 0.32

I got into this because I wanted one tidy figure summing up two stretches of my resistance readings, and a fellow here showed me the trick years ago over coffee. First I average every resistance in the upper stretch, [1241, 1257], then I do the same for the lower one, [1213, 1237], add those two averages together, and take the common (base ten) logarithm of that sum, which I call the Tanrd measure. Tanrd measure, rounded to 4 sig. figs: 1.008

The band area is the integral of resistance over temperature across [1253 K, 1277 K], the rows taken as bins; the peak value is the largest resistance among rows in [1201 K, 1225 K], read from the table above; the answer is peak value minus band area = -126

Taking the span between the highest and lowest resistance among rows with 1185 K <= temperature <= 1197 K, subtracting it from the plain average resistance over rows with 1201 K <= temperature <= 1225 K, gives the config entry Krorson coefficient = 4.6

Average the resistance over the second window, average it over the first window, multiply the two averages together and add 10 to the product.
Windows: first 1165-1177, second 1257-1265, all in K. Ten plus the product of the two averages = 31.5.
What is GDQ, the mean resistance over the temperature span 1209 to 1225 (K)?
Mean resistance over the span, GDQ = 4.71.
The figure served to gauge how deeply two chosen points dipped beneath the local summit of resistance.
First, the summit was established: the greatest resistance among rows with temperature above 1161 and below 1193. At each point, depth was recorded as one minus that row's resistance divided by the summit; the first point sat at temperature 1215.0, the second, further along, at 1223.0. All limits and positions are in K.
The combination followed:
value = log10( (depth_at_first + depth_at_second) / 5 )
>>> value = -2.34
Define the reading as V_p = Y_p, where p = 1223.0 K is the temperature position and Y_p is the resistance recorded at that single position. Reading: 4.676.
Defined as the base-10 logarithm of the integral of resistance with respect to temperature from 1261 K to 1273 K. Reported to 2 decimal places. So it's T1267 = 1.81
